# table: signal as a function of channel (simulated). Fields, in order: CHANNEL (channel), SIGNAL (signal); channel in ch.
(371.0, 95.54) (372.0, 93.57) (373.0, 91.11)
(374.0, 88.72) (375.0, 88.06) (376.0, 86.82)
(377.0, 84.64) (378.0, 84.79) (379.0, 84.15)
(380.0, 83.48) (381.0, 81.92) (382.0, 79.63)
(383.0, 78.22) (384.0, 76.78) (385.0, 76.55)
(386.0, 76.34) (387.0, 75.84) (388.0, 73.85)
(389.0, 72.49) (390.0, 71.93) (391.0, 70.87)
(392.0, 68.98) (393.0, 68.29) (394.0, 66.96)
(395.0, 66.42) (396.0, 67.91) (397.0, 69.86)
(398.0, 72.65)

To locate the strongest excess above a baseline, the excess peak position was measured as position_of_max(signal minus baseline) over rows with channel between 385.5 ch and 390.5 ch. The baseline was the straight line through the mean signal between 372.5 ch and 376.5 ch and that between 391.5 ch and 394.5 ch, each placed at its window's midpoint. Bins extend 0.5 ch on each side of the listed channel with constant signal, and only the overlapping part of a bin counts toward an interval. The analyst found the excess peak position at 387.0 ch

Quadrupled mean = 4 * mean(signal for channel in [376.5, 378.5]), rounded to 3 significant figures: 339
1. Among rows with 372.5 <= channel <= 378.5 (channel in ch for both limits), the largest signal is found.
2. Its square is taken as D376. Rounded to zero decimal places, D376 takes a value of 8301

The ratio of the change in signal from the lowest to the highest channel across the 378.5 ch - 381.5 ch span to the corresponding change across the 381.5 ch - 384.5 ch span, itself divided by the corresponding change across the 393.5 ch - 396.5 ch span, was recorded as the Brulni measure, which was 0.8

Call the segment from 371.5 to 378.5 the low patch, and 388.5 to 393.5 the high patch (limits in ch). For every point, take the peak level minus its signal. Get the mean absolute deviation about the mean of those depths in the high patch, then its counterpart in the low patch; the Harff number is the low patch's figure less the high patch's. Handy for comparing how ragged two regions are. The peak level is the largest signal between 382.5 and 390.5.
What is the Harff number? 1.0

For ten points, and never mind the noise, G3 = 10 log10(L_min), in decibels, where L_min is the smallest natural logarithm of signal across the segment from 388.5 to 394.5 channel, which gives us 6.24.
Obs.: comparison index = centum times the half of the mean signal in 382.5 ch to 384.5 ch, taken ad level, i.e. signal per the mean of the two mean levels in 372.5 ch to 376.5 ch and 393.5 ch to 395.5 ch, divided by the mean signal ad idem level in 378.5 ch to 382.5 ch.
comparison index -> 47.1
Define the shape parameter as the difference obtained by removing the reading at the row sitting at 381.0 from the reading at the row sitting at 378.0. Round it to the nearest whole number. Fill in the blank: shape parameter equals 3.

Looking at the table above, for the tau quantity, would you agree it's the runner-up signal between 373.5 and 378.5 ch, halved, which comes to 44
